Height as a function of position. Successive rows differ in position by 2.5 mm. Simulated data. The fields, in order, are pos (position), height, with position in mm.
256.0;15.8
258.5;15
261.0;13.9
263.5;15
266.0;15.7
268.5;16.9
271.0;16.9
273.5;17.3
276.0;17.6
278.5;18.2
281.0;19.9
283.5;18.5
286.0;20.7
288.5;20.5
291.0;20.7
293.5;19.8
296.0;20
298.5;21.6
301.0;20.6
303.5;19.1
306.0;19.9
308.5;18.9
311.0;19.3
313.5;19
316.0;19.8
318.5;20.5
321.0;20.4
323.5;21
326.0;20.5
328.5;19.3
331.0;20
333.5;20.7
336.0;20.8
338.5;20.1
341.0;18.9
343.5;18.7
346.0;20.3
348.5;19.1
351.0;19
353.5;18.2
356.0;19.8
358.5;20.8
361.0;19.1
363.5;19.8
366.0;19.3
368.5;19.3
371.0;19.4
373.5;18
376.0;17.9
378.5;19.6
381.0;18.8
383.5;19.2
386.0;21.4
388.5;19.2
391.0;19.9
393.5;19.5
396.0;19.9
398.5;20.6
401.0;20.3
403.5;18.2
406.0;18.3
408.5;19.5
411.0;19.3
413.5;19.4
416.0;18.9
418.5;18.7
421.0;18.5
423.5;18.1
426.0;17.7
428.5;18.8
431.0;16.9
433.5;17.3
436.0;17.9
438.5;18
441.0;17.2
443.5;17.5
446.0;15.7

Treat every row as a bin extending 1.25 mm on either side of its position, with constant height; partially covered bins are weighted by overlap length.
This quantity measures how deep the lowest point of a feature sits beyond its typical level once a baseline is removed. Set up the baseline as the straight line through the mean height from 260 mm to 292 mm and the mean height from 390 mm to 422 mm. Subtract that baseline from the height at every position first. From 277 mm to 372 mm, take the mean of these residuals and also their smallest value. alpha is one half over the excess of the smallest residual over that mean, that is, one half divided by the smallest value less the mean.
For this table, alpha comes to -0.26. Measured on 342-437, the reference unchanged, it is -0.19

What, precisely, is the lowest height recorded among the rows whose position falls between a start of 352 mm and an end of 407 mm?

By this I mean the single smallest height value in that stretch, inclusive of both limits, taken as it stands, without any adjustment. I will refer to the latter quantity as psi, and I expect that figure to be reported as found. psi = 17.9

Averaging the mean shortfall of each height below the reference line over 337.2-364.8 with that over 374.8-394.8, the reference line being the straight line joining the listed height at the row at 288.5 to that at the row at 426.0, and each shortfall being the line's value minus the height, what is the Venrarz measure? -0.6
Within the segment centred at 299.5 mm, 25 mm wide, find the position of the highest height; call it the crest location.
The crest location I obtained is 298.5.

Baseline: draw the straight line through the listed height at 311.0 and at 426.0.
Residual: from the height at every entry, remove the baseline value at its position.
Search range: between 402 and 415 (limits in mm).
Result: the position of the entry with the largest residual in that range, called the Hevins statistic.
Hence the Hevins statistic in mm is 408.5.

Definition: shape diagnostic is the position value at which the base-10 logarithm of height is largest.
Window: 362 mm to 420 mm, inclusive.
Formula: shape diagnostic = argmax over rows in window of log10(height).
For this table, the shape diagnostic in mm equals 386.0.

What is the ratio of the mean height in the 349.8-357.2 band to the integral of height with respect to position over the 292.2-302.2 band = 0.093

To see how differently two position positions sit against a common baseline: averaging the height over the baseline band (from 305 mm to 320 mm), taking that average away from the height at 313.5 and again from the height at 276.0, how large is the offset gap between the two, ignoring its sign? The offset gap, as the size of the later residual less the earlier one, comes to 1.4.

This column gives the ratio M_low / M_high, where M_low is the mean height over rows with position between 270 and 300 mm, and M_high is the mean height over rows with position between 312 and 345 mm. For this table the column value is 0.97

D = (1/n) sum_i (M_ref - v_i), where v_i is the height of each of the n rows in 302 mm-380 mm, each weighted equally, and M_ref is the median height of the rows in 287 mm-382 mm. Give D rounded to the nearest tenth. 0.2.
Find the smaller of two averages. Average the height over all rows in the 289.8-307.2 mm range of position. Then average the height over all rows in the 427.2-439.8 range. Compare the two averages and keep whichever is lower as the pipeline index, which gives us 17.8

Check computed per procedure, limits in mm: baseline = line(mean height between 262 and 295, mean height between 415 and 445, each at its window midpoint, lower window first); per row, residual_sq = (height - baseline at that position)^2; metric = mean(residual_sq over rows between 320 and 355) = 3.4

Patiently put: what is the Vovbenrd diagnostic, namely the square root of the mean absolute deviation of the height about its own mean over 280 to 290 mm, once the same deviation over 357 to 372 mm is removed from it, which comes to 0.49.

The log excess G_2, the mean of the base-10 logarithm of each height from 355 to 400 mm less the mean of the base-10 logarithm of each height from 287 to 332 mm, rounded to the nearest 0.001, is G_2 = -0.012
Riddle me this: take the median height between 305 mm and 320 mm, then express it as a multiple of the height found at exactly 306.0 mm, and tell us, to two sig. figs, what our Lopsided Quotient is 0.98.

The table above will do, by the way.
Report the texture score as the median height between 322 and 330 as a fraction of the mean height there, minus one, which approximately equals 0.012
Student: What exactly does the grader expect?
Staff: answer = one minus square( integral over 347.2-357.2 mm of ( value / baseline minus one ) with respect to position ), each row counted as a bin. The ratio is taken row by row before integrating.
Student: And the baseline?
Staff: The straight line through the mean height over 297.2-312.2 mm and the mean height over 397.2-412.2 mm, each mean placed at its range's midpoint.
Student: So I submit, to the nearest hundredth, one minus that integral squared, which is 0.90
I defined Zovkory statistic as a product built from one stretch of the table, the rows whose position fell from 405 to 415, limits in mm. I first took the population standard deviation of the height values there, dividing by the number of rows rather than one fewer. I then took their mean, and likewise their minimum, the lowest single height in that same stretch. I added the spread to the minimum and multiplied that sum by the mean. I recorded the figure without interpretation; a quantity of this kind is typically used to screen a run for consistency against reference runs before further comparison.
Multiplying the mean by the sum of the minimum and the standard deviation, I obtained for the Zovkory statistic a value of 359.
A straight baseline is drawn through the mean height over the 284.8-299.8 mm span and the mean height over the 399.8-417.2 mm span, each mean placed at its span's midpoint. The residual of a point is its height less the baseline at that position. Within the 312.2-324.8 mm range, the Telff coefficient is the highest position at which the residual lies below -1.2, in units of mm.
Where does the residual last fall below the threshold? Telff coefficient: 313.5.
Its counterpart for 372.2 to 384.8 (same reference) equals 376.0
